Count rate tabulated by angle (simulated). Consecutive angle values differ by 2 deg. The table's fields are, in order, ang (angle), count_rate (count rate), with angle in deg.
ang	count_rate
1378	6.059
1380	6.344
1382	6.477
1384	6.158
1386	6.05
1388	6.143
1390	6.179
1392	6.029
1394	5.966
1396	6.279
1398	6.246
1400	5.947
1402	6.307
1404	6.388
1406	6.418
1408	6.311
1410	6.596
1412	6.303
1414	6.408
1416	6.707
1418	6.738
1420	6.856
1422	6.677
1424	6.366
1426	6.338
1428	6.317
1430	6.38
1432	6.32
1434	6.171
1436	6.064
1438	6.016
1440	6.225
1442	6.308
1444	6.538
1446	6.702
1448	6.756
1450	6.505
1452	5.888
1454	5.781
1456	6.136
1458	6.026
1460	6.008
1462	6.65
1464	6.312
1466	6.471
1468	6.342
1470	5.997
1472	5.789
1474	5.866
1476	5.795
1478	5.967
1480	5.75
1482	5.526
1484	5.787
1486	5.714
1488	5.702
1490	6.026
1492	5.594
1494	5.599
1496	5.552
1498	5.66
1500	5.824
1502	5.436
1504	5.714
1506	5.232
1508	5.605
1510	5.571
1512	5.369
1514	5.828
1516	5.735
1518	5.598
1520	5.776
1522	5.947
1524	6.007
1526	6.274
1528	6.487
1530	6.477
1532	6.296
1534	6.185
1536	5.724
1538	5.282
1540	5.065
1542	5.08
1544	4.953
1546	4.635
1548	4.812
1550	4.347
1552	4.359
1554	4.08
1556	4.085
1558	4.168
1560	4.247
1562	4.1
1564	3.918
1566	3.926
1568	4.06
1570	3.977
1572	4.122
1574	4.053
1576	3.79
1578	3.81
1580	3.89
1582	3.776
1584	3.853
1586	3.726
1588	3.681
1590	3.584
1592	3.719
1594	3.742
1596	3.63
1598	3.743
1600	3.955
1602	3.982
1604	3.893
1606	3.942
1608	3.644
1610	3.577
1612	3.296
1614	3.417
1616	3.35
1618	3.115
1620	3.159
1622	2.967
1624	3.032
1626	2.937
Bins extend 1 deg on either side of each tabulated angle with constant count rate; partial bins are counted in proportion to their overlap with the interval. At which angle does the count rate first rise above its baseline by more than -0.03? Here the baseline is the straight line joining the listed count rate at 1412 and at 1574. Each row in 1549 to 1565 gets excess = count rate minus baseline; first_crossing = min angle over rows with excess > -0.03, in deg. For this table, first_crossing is 1552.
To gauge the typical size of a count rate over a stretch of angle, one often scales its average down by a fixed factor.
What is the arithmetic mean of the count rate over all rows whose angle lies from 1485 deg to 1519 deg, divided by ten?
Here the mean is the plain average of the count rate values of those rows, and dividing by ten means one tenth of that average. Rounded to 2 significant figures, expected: 0.56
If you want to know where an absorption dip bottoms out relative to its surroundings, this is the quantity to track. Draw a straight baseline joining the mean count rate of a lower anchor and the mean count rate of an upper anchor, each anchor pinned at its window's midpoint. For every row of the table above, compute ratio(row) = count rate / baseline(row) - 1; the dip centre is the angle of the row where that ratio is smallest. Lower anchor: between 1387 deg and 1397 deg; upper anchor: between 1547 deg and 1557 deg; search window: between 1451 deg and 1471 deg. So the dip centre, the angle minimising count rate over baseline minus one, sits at 1454 deg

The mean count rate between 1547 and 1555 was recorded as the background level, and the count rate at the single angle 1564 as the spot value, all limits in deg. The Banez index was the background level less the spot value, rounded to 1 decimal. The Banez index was 0.5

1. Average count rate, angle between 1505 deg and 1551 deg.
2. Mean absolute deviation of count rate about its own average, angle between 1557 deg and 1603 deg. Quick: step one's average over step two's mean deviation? 37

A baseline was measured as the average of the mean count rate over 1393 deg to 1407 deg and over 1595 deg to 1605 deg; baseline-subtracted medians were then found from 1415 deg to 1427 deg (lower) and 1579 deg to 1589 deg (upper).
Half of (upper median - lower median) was -1.46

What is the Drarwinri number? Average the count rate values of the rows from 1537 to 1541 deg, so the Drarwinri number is 5.2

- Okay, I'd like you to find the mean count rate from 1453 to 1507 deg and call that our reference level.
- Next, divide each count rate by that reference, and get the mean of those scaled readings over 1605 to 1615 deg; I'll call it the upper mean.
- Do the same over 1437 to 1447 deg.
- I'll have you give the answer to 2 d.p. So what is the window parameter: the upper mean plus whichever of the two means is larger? 1.69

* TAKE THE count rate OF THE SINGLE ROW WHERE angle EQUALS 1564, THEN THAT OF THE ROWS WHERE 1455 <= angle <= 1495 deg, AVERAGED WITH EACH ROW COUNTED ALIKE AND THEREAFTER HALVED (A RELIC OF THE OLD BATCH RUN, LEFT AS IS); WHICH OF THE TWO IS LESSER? 2.98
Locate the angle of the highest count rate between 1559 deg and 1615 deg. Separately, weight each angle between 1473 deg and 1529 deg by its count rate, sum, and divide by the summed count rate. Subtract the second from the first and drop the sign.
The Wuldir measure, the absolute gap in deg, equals 58.8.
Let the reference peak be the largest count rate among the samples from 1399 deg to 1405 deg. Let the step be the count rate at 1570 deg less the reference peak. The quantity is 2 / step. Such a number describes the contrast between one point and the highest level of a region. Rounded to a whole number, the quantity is -1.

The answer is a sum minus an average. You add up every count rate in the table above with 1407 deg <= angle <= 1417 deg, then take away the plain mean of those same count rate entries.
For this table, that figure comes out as 26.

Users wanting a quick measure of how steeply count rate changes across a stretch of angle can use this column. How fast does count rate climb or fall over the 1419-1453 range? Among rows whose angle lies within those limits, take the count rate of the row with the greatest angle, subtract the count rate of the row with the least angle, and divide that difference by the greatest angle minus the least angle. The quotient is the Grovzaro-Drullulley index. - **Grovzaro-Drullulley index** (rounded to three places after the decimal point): -0.030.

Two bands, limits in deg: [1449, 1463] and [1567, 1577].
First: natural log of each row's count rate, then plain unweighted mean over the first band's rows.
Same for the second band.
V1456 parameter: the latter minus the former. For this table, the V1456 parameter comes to -0.43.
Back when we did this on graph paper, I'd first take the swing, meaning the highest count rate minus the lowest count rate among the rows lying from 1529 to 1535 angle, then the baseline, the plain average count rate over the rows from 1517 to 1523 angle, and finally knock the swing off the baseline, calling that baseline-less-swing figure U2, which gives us 5.5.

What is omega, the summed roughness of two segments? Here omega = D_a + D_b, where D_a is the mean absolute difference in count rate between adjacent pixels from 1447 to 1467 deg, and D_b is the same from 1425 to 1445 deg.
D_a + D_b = 0.396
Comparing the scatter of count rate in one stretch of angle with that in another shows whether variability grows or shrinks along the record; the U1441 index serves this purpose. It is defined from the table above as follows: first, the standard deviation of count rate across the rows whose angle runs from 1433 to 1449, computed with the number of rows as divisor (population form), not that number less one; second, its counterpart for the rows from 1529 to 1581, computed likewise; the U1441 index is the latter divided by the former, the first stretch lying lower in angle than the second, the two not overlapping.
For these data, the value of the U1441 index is 3.0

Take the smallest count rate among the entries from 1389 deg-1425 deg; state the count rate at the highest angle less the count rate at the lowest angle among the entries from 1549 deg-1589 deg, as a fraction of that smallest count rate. -0.11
